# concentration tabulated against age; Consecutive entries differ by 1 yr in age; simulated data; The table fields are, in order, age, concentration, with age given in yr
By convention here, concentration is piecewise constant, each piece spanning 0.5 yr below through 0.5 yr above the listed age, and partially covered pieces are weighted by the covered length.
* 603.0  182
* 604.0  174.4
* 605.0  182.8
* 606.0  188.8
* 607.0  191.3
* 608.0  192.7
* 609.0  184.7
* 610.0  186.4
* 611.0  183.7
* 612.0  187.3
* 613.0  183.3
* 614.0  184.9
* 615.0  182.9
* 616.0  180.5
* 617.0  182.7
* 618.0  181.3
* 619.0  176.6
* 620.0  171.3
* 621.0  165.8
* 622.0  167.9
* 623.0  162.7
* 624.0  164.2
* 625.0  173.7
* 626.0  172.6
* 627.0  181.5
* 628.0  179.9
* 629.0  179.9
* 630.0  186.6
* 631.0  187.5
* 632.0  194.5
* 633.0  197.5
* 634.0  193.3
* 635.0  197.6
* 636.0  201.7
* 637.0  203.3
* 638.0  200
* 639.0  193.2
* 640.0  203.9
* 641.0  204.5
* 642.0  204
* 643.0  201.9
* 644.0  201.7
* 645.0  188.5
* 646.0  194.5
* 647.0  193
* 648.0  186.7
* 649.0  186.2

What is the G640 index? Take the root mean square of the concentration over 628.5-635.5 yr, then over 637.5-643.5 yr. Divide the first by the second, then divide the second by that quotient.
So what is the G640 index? 212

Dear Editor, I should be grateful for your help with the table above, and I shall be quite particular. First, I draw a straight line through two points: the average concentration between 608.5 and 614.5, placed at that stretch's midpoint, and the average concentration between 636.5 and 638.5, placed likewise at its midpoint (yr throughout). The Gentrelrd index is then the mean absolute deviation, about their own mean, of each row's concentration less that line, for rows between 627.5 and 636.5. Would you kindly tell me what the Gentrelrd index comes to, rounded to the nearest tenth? 5.2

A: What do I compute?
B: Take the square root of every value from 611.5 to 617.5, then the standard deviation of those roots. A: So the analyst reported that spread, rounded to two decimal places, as 0.08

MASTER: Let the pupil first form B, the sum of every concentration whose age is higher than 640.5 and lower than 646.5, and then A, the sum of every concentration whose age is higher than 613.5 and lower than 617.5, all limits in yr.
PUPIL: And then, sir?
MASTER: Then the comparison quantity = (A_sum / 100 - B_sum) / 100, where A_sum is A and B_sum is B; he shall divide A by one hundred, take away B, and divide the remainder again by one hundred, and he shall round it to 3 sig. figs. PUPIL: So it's -11.9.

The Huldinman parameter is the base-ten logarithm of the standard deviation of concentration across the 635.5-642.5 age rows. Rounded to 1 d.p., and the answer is 0.6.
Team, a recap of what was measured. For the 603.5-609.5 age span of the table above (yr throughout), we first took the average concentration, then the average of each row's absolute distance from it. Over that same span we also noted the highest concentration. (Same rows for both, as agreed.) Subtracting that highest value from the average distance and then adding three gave -185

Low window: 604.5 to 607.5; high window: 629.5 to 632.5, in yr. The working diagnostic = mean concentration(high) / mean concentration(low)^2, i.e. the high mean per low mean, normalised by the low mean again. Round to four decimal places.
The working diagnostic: 0.0054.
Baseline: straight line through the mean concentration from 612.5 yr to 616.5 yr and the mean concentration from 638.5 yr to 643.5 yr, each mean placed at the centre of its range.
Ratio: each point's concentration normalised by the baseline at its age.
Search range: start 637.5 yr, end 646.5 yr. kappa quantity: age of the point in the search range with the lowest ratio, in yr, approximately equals 645.0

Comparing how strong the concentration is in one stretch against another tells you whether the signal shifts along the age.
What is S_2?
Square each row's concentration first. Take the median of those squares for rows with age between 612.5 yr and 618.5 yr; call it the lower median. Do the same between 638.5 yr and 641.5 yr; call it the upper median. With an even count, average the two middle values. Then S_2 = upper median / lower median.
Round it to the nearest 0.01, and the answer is 1.24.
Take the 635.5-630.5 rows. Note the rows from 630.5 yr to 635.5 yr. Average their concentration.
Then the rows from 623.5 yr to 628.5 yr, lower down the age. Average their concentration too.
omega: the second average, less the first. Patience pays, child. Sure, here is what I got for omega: -20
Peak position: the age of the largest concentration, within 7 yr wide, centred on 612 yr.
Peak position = 612.0 yr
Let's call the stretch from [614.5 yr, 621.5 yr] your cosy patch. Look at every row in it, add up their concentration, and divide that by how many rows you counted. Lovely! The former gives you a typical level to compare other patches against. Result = 177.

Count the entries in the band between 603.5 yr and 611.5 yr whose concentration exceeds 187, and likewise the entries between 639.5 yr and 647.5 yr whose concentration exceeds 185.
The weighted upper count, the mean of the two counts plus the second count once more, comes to 13.5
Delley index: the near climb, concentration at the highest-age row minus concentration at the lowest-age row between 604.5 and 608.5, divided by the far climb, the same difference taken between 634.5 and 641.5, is 1.4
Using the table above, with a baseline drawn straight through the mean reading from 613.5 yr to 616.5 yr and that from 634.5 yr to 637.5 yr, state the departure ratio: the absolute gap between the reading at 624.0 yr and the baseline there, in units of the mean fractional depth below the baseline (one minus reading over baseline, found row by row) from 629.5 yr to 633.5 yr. 946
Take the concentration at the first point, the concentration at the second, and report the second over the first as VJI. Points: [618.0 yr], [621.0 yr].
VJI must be 0.91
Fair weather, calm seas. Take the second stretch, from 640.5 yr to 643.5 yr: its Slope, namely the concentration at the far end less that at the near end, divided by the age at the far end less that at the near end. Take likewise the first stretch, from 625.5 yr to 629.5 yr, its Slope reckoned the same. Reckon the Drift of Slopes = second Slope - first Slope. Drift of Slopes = -3.7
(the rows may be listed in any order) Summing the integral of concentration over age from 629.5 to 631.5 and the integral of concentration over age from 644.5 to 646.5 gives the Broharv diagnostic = 757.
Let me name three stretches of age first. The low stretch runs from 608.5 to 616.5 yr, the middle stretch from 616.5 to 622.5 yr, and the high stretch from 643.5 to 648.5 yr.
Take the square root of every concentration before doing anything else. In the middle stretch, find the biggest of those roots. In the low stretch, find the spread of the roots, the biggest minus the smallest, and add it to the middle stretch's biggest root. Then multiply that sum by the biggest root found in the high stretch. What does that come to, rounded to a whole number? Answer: 196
